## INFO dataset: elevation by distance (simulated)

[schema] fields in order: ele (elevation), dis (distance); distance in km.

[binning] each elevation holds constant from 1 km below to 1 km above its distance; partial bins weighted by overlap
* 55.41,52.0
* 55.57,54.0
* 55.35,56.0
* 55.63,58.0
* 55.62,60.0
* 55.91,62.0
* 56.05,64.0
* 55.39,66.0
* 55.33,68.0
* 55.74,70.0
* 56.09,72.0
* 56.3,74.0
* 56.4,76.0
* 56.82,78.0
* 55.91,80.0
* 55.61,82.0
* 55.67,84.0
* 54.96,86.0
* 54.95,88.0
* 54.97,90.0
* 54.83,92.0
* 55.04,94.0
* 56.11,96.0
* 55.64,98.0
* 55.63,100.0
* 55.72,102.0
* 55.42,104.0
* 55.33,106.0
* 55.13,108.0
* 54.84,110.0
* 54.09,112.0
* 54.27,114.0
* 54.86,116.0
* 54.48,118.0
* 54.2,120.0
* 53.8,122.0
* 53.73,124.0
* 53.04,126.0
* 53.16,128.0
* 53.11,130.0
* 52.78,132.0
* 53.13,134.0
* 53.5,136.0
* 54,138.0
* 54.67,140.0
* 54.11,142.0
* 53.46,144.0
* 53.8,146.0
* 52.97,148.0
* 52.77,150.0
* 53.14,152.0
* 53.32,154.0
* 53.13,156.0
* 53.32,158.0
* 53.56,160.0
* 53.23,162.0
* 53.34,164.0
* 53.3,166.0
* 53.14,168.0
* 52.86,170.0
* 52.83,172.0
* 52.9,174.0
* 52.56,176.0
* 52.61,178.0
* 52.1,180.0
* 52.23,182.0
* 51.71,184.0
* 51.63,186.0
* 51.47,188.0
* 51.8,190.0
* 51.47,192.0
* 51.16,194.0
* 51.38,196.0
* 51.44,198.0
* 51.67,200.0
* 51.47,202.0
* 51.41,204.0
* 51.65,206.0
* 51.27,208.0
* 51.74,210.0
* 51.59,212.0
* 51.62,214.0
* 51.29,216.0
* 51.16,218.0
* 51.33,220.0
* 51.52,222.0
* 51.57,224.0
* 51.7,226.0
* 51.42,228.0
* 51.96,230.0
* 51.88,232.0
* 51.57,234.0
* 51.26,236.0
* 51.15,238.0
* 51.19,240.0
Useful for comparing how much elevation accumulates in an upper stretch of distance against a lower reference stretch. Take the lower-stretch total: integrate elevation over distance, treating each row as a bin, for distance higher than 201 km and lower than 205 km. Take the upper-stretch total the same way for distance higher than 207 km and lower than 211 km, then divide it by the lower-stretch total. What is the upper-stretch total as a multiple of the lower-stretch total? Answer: 1.001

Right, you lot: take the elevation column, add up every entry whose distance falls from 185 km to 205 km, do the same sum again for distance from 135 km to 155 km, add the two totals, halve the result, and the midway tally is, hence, 525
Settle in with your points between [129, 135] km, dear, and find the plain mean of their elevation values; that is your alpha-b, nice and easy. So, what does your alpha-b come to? 53.0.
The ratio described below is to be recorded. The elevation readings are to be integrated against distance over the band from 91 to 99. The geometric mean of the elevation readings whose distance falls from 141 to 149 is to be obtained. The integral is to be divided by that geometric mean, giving 8.27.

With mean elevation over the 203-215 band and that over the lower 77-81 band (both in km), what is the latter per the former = 1.09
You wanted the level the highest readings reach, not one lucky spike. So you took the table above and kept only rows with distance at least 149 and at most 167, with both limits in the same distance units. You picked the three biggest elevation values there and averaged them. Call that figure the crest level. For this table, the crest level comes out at 53.4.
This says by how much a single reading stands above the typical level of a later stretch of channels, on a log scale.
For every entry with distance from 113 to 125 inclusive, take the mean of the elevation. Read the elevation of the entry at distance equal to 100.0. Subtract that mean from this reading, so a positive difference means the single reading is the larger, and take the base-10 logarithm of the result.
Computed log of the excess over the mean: 0.15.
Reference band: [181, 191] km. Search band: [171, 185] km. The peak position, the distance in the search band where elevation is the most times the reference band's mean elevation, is 174.0 km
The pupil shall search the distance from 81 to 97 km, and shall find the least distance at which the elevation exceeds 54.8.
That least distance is 82.0 km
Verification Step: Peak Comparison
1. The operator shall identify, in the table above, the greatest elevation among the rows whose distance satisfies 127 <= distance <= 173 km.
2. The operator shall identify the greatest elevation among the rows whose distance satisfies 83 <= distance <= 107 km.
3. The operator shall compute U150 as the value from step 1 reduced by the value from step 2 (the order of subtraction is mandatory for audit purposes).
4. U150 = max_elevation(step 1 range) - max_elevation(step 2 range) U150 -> -1.4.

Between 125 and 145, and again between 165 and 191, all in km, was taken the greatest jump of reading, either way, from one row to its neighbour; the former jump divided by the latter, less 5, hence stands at -3.7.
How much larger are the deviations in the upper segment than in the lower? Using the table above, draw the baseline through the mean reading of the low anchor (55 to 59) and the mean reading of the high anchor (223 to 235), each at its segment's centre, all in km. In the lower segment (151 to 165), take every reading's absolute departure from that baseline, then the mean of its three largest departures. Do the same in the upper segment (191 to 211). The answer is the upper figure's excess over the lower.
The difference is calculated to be 0.8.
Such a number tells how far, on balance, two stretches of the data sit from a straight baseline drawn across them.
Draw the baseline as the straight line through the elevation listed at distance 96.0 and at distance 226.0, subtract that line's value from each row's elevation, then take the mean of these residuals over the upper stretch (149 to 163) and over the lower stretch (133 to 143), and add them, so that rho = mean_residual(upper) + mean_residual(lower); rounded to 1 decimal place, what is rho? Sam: -1.7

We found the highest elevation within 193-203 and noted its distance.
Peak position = 200.0 km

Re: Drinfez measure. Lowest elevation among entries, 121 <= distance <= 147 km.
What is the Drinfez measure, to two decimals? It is 52.78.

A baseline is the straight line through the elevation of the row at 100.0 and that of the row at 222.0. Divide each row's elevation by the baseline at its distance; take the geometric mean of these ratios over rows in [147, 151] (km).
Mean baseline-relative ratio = 0.979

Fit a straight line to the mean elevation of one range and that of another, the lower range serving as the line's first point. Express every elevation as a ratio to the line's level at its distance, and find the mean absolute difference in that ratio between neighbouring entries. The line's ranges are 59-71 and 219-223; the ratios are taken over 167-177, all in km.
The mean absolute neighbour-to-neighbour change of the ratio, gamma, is 0.0031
